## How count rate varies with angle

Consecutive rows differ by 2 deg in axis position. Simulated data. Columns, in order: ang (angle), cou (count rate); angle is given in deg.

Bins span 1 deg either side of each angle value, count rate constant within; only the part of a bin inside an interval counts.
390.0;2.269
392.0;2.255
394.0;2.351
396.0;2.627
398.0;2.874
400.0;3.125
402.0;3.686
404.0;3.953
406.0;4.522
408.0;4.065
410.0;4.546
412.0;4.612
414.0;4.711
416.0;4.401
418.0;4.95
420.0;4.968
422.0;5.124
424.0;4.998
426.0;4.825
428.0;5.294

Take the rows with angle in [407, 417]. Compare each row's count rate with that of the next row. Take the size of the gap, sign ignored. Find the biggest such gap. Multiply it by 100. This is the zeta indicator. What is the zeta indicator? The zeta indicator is 48.1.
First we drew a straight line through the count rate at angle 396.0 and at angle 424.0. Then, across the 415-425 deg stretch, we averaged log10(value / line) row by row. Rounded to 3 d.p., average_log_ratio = 0.021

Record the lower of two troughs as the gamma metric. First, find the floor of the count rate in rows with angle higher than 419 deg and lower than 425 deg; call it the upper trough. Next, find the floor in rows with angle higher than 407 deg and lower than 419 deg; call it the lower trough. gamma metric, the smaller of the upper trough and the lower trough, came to 4.1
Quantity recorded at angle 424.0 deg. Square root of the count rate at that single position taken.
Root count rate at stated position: 2.2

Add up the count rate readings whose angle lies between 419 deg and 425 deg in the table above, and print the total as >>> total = 15.1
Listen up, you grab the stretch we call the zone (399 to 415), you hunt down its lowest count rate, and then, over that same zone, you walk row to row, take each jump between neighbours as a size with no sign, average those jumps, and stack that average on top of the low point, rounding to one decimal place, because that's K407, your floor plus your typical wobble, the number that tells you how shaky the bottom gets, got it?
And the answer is 3.5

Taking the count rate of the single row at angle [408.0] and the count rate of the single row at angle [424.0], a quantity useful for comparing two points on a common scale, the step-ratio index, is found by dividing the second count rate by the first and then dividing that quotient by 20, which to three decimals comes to 0.061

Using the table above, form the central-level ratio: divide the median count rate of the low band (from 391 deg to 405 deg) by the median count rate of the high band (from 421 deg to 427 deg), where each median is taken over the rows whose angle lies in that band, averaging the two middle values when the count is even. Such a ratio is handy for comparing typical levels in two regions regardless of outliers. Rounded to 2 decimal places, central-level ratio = 0.58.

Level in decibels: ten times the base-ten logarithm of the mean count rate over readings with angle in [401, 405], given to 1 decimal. 5.8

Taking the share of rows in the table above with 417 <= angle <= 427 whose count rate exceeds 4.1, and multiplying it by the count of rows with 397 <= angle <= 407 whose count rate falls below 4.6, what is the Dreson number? 5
